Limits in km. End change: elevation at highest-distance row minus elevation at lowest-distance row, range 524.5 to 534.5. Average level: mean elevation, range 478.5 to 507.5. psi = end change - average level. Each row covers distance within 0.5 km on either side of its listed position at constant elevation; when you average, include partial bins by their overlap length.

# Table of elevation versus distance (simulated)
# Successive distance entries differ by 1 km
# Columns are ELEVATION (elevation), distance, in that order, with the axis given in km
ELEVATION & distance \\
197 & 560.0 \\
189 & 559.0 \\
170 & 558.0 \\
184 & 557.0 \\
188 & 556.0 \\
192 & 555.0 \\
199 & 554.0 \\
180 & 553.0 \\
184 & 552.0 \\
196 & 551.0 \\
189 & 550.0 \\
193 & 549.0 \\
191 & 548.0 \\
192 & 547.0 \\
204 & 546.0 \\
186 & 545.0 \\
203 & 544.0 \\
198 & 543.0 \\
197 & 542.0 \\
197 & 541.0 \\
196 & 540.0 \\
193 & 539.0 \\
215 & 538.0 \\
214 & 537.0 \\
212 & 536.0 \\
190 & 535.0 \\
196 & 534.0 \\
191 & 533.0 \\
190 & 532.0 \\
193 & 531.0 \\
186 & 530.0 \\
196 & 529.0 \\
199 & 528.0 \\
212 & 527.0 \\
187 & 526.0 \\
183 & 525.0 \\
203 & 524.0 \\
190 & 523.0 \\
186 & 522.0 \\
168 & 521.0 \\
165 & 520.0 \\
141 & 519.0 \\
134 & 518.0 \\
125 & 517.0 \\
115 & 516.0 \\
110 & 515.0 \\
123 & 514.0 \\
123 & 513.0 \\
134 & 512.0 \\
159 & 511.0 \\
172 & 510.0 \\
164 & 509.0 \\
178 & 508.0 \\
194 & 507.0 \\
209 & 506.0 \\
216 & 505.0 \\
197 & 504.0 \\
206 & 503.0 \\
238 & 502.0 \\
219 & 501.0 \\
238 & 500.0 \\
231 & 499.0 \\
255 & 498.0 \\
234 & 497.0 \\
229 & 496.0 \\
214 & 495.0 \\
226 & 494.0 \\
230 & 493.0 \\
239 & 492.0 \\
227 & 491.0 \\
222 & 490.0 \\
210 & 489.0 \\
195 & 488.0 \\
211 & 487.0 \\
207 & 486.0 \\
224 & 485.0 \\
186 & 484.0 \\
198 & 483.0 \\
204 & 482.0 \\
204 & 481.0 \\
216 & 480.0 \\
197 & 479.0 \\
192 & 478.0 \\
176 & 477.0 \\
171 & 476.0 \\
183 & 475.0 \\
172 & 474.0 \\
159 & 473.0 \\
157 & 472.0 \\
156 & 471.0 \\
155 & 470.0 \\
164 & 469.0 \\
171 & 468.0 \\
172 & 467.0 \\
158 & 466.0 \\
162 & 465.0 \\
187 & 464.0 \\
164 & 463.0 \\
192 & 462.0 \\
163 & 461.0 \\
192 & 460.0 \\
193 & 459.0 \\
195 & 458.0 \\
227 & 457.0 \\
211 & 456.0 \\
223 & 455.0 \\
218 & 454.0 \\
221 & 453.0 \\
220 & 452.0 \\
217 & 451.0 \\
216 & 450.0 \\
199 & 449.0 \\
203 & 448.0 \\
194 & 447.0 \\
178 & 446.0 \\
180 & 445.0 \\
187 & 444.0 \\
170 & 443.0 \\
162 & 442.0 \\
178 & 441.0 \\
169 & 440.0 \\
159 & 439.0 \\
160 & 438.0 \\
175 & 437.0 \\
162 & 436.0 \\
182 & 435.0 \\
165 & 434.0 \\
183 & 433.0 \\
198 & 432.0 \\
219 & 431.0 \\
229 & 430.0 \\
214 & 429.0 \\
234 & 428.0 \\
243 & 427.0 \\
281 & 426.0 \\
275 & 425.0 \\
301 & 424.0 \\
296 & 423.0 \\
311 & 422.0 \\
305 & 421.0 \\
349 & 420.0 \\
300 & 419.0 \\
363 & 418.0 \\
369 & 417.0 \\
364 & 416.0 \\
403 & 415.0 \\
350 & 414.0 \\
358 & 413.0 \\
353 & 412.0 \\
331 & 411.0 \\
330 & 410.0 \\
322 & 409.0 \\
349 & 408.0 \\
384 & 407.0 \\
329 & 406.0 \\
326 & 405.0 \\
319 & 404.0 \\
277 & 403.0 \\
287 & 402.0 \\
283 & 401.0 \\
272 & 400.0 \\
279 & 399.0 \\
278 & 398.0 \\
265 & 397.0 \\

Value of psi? -203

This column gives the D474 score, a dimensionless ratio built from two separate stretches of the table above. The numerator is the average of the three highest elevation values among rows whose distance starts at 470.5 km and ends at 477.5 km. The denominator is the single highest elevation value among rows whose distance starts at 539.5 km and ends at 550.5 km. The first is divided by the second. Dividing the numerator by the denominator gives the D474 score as 0.9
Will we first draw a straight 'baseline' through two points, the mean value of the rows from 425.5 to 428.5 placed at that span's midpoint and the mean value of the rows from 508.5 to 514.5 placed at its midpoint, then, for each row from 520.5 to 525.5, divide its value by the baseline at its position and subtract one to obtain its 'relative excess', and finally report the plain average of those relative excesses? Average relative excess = 0.42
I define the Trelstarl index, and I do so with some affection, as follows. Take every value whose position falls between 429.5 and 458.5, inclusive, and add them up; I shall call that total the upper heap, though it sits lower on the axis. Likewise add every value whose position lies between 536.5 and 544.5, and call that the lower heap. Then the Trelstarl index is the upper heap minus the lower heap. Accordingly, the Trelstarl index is 3987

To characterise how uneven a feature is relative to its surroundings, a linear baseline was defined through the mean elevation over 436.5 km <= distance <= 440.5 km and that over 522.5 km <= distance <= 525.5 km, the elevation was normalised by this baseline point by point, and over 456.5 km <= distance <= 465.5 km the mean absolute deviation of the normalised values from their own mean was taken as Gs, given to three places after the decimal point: 0.092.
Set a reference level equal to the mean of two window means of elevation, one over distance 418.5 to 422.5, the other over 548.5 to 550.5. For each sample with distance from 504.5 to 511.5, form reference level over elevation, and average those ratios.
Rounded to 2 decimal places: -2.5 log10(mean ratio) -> -0.36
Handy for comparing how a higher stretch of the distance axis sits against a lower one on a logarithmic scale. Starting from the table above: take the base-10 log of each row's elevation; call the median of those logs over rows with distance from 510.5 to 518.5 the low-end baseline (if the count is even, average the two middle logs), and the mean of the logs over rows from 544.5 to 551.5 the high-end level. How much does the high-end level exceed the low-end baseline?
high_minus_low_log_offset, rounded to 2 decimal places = 0.19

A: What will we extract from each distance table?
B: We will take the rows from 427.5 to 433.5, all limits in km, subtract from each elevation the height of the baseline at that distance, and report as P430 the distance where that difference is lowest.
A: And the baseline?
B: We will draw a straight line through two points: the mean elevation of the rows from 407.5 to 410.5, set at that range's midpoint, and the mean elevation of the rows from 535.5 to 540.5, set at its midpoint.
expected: 433.0 km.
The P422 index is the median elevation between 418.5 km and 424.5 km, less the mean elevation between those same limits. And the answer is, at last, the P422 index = -7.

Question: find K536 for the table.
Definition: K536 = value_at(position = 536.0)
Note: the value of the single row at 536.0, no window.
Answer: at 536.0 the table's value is 212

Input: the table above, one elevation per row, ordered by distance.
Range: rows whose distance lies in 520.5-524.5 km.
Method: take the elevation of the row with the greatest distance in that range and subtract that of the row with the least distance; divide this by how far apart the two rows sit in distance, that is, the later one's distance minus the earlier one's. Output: 12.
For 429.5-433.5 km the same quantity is -15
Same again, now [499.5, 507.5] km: -6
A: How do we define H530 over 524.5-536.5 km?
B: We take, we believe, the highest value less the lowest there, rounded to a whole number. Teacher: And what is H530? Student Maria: 29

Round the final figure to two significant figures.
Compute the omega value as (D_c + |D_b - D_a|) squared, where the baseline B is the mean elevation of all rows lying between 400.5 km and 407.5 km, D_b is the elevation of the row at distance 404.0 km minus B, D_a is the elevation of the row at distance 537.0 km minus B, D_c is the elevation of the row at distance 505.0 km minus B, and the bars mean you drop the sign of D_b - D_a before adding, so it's 36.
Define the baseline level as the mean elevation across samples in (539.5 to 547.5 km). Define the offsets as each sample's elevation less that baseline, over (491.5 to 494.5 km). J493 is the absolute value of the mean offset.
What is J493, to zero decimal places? 35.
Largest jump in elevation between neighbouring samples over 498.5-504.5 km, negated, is -32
